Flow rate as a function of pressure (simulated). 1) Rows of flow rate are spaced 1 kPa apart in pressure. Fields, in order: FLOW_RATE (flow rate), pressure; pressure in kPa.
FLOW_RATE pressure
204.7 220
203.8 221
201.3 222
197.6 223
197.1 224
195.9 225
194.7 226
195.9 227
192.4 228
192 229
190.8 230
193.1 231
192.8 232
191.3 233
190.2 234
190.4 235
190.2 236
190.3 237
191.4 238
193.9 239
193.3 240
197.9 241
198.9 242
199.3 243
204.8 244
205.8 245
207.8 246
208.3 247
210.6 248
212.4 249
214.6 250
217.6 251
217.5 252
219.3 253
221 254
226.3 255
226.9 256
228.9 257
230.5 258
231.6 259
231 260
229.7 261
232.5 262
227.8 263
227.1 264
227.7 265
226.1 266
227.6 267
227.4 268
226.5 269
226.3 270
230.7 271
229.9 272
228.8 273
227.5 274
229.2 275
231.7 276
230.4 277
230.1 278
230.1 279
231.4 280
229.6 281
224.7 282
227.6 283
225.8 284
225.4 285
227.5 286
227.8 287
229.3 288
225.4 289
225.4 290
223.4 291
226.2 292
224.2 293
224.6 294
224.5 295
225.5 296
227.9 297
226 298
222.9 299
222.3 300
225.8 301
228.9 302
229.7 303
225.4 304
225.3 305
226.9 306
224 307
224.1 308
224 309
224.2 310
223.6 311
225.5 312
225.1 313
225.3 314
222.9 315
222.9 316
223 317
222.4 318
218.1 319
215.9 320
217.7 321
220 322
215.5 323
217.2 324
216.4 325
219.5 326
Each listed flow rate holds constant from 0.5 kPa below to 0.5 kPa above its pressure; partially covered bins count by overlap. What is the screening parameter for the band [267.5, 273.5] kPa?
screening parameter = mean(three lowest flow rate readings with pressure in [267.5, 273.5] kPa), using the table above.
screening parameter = 227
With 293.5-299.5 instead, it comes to 224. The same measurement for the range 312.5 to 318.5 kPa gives 223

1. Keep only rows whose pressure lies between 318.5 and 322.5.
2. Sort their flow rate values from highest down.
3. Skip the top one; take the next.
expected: 218.1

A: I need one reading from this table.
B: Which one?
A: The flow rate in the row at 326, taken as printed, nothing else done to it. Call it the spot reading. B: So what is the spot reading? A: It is 219.5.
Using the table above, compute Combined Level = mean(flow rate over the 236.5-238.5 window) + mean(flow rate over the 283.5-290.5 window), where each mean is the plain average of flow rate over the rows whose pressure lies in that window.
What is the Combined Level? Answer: 418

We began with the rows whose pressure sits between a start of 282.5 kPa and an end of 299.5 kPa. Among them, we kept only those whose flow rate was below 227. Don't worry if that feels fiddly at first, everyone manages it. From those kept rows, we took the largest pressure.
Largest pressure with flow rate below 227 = 299 kPa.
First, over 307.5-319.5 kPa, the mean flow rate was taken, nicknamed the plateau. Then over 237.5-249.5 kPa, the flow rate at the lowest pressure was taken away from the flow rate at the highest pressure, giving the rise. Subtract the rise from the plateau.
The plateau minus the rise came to 202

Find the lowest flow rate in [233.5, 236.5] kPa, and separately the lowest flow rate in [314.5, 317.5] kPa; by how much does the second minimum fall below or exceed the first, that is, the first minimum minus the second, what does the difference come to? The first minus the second -33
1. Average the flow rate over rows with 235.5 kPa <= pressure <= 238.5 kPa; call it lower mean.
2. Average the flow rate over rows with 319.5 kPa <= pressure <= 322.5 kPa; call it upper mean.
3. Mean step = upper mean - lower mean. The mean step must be 27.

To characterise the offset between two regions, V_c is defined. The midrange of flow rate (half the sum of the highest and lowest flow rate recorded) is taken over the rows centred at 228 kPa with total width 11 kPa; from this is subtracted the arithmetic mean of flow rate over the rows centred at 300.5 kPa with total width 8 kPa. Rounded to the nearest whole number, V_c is -32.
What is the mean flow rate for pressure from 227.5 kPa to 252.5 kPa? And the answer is 200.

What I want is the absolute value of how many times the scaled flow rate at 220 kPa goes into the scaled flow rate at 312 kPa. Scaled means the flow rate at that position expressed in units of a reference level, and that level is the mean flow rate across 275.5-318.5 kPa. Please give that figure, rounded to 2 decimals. 1.10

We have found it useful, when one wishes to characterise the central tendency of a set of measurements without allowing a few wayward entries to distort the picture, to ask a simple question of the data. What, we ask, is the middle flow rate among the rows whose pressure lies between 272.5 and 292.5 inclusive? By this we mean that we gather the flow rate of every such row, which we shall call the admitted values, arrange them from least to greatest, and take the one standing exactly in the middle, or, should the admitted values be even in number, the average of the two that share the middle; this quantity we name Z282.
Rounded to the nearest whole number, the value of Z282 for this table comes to 228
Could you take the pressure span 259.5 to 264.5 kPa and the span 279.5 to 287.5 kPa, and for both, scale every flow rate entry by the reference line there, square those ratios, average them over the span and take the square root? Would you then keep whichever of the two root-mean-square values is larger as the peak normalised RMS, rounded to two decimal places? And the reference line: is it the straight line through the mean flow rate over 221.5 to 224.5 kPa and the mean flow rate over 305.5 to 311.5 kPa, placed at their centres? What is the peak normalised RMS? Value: 1.09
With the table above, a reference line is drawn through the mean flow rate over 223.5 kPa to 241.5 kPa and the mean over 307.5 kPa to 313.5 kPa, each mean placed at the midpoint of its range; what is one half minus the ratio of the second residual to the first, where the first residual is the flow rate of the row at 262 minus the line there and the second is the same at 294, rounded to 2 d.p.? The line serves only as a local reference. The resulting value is 0.25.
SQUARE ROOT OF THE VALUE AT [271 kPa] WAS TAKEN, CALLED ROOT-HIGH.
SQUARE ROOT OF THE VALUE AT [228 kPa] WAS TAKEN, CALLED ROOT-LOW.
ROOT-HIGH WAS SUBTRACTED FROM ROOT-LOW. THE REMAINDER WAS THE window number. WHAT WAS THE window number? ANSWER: -1.3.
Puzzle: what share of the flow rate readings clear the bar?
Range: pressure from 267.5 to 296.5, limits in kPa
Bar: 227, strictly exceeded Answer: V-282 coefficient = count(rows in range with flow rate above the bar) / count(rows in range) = 0.6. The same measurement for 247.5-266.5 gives 0.5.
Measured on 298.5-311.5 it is 0.2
